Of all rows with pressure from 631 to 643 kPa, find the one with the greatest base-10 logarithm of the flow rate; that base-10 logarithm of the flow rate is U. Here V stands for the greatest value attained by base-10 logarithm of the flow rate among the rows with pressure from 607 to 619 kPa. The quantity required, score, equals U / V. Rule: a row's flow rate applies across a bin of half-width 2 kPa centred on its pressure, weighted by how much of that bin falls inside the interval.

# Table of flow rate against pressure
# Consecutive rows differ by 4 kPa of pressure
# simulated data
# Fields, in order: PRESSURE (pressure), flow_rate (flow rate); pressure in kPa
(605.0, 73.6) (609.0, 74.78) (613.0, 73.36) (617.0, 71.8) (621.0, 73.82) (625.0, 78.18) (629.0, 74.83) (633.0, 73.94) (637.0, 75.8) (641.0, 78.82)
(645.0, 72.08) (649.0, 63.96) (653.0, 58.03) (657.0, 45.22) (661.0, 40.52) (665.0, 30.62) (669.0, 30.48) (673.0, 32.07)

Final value 1.01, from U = 1.90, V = 1.87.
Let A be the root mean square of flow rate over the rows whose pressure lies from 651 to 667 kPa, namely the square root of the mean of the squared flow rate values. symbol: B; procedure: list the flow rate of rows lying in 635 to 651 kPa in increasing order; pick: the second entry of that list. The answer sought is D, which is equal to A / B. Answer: 0.62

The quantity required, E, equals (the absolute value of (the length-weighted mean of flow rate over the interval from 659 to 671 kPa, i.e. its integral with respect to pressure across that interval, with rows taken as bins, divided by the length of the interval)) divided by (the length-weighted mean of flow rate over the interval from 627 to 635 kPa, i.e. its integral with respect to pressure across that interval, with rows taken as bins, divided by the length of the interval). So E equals 0.5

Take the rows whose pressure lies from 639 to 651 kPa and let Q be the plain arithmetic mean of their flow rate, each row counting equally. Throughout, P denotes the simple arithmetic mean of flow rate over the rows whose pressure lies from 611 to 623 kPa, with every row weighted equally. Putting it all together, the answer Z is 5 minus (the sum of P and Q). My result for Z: -140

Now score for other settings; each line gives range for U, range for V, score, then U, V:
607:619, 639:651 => 0.99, 1.87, 1.90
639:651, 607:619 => 1.01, 1.90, 1.87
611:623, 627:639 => 0.99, 1.87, 1.88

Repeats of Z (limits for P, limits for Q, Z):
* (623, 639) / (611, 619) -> -143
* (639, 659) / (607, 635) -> -133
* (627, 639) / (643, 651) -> -138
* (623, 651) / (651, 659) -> -121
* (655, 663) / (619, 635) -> -113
